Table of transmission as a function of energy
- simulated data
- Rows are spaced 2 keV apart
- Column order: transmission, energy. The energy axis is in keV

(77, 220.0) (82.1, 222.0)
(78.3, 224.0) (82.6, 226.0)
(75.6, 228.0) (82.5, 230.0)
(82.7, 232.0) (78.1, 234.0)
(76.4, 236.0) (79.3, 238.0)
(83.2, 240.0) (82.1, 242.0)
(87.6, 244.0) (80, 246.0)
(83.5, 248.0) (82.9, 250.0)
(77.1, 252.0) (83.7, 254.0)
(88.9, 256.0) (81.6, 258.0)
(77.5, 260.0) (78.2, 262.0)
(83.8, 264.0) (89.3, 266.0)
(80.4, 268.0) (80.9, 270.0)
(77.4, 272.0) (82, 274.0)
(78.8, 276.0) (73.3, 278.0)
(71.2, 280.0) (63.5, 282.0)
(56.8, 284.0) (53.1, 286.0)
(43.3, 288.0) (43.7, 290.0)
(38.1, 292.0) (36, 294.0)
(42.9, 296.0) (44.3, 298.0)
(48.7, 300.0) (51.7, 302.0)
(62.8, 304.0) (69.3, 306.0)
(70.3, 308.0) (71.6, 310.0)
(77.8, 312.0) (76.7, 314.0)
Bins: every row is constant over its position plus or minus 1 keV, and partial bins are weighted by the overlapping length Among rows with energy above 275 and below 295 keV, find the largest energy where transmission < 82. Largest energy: 294.0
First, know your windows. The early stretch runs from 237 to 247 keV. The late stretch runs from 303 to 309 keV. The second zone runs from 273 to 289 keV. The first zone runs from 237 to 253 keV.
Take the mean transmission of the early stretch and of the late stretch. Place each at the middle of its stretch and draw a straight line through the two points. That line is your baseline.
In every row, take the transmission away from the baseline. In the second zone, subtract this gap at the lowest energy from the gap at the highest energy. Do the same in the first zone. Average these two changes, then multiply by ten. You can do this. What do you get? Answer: 172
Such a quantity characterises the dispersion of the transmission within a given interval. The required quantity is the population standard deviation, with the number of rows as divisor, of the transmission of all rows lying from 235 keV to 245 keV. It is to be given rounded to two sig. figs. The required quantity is 3.8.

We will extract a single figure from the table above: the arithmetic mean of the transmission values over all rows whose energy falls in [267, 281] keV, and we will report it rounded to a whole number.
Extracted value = 78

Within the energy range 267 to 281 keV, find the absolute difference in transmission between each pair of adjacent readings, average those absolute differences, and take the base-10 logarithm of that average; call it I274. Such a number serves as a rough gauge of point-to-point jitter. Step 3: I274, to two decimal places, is 0.51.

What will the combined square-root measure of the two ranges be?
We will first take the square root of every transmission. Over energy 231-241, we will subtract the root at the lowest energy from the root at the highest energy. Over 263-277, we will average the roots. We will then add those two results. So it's 9.1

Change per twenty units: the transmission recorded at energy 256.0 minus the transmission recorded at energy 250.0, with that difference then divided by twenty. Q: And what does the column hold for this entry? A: 0.30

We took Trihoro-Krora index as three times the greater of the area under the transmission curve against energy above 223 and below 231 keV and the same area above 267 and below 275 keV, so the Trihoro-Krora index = 1924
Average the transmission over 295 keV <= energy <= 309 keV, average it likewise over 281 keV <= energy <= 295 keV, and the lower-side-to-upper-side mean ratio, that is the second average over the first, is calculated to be 0.9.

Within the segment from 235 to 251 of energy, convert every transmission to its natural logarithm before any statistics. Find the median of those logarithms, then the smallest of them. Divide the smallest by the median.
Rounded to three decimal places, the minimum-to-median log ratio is 0.983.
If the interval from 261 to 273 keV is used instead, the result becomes 0.991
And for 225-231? 0.980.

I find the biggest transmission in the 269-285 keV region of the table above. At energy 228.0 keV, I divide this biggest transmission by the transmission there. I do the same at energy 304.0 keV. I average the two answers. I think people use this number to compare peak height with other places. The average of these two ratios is 1.2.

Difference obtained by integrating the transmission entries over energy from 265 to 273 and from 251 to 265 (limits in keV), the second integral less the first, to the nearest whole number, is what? 486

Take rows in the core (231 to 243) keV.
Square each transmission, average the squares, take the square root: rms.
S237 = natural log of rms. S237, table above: 4.4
